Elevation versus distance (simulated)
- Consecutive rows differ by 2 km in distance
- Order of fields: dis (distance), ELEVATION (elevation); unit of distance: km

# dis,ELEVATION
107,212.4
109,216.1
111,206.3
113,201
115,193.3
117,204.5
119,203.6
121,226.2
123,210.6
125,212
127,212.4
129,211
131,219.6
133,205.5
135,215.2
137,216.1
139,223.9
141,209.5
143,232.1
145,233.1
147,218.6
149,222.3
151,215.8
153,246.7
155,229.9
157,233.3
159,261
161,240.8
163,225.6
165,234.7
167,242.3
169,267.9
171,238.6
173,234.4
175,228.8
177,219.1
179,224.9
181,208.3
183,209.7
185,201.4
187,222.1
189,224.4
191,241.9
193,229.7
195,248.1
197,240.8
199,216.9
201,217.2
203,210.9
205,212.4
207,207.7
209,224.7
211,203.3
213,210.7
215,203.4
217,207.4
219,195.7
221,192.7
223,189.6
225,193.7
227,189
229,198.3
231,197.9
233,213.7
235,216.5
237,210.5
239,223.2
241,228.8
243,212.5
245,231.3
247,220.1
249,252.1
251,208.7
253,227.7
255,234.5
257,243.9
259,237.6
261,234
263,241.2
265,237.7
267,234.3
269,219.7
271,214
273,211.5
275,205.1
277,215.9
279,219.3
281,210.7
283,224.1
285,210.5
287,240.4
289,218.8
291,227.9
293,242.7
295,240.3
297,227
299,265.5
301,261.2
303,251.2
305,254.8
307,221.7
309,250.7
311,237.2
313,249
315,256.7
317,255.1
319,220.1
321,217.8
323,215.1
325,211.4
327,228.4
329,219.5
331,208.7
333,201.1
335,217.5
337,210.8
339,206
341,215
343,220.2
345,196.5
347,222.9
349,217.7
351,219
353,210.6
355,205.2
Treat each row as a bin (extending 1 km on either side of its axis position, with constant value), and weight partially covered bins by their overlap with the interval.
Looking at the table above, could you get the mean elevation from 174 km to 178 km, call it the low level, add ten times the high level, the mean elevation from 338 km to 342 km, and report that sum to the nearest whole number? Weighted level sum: 2329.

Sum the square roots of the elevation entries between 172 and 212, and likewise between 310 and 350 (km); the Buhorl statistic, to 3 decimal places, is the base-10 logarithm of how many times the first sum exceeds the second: 0.000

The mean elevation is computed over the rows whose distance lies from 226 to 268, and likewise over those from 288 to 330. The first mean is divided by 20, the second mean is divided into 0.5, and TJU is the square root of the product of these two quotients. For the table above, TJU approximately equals 0.154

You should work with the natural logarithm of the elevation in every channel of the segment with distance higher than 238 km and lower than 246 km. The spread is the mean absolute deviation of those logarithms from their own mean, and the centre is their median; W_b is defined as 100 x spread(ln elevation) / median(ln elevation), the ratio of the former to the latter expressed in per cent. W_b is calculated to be 0.51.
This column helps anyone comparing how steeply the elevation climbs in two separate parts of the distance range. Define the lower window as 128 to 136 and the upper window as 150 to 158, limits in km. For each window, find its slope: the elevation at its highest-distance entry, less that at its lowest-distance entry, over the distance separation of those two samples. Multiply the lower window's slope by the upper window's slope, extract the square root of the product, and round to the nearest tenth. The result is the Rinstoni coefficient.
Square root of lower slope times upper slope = 1.4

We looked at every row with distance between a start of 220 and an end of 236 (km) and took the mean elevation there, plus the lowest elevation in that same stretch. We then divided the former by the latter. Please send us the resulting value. 1.05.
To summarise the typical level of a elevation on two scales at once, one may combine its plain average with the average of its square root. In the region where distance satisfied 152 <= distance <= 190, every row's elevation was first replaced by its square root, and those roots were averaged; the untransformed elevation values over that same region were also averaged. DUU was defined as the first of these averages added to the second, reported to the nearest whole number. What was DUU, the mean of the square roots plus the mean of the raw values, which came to 246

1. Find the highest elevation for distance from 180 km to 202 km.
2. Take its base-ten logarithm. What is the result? 2.39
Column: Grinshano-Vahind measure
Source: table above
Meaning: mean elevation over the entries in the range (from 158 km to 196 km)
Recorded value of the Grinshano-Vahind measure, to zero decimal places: 232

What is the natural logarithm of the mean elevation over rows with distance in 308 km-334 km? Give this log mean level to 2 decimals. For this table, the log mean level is 5.43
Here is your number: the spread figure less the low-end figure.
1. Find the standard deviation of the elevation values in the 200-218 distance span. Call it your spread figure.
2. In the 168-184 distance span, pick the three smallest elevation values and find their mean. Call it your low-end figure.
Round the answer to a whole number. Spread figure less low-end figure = -206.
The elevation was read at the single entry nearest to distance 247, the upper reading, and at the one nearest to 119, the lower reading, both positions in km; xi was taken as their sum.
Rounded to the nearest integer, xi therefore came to 424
